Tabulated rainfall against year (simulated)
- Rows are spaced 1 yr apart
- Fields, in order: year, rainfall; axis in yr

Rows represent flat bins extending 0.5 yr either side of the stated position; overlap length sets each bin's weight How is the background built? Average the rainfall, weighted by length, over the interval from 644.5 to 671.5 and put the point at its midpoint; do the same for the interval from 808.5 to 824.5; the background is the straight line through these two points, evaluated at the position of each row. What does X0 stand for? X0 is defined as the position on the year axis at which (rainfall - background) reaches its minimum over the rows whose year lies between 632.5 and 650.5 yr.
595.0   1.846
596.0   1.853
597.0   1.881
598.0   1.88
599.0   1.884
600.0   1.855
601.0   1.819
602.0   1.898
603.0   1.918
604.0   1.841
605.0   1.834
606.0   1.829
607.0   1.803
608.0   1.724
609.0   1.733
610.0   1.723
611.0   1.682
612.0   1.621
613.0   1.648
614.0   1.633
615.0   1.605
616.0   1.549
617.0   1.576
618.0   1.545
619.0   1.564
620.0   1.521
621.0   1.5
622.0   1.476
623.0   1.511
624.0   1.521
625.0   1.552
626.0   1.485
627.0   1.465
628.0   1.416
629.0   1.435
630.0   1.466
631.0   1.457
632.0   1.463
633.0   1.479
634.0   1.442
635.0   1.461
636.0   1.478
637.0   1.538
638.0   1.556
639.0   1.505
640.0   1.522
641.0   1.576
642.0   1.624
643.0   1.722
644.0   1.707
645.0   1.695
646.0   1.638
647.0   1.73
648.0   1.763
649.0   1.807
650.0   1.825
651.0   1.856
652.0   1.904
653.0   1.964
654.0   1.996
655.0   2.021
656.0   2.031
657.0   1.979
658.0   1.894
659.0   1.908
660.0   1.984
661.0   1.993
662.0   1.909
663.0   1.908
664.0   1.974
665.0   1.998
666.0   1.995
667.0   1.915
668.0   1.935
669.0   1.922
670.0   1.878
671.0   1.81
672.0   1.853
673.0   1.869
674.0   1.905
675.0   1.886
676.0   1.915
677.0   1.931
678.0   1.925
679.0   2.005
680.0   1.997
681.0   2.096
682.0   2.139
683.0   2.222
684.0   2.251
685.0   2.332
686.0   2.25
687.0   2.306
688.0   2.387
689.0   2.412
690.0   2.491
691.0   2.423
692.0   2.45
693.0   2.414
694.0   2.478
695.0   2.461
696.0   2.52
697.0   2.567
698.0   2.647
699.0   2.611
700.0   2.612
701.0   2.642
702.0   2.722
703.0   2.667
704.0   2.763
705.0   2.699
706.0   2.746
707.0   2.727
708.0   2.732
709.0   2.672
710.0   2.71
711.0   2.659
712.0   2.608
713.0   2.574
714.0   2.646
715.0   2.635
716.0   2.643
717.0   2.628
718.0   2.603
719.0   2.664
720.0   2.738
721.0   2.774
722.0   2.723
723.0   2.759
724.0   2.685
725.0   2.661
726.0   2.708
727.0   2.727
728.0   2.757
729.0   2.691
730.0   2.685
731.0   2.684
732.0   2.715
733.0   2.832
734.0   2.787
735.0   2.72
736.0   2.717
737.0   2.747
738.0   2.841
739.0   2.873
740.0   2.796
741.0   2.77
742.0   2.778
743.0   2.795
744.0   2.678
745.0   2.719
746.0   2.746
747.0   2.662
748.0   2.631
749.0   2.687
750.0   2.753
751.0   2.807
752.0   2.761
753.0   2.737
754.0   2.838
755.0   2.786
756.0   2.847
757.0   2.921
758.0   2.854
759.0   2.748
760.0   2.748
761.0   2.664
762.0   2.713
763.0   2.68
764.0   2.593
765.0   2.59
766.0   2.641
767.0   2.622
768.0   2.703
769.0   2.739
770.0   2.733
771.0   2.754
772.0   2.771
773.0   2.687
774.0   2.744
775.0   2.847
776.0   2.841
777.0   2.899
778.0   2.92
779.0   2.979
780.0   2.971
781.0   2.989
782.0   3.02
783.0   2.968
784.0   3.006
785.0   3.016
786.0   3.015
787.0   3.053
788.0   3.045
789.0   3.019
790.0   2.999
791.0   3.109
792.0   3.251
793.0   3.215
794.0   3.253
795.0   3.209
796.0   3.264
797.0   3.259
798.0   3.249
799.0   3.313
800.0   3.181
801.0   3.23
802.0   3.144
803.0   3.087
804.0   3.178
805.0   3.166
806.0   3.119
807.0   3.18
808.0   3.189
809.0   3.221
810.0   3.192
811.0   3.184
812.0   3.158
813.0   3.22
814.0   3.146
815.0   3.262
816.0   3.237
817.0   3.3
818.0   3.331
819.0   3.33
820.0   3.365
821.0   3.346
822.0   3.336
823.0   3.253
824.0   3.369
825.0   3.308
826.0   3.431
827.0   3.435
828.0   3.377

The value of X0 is 634.0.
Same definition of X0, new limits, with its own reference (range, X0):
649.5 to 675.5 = 671.0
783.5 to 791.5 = 790.0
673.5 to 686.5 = 675.0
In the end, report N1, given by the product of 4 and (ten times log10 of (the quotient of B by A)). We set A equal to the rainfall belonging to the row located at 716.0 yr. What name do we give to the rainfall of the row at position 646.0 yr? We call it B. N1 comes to -8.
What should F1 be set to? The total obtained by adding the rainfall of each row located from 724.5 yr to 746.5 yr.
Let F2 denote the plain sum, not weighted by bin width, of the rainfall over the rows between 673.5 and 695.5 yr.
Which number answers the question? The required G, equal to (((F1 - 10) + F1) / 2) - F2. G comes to 7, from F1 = 60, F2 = 49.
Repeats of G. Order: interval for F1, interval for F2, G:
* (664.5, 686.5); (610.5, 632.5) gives 5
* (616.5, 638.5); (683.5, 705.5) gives -27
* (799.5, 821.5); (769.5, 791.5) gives 1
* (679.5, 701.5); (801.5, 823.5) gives -23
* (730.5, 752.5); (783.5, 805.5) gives -14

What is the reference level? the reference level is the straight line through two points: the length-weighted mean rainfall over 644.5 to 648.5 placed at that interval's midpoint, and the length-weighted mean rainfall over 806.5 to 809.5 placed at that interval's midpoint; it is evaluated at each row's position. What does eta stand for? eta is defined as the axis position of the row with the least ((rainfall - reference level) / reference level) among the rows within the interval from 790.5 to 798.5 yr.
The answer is 791.0 yr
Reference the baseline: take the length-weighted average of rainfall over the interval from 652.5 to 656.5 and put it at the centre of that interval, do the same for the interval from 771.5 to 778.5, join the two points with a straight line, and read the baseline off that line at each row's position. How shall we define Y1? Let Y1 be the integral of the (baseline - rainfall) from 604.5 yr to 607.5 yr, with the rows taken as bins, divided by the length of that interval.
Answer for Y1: -0.15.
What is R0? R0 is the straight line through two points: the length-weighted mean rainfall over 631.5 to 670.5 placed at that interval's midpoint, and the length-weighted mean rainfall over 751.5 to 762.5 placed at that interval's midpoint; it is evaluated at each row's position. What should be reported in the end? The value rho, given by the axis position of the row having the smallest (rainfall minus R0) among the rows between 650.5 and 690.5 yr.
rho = 671.0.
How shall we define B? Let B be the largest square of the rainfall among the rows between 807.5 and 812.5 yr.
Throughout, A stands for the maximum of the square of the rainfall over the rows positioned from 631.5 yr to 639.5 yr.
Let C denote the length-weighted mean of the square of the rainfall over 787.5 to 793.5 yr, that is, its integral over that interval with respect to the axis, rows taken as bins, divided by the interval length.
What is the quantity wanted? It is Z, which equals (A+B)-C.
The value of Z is 3.1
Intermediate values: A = 2.4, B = 10.4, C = 10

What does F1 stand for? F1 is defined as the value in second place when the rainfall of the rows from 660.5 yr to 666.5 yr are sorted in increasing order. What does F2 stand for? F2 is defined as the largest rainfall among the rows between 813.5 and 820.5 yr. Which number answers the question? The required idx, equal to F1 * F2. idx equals 6.4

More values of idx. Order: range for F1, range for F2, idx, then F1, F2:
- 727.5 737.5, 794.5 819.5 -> 8.9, 2.685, 3.331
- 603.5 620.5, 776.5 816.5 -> 5.1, 1.545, 3.313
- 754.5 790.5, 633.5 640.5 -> 4.0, 2.593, 1.556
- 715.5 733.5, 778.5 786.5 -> 7.9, 2.628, 3.02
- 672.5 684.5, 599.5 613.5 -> 3.6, 1.886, 1.918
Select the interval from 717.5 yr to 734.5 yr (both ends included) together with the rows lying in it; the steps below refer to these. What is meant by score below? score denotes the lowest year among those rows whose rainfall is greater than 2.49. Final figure 718.0 yr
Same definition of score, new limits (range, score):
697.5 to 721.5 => 698.0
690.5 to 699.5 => 696.0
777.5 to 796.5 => 778.0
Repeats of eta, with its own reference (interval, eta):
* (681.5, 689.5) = 682.0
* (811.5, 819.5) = 814.0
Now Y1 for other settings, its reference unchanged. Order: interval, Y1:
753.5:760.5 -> -0.13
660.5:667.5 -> 0.11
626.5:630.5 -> 0.38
